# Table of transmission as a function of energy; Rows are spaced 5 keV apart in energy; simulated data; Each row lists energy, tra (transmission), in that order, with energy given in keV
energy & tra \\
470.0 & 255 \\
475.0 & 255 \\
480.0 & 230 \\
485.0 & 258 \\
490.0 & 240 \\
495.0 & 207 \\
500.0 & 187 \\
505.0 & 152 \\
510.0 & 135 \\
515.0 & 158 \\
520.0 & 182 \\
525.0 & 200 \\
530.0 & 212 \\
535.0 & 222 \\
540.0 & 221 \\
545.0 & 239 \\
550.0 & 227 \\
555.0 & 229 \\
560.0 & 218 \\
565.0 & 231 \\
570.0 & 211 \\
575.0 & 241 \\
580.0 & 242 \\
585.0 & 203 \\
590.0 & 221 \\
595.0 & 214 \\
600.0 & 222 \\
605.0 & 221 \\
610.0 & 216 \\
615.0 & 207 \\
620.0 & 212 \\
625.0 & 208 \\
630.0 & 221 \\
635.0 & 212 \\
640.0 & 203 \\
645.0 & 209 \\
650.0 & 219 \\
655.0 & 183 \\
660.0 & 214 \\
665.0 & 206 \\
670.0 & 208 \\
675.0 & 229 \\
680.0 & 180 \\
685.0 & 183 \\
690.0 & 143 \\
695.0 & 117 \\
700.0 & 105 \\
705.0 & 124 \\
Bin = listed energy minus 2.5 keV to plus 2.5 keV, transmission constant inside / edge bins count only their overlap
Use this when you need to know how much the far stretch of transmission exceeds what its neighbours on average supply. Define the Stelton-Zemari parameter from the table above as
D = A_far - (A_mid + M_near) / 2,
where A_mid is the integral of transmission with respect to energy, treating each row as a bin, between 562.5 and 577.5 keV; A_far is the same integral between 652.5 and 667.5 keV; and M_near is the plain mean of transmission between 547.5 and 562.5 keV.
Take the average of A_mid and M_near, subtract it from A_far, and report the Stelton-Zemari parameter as 1195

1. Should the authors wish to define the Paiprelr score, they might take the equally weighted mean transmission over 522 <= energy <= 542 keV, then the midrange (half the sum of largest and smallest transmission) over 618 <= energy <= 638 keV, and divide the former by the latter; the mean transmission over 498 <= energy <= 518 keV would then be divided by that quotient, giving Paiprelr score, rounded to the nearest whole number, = 159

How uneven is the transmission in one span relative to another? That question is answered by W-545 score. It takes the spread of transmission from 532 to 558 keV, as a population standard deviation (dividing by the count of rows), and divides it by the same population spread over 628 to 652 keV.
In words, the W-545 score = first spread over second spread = 1.0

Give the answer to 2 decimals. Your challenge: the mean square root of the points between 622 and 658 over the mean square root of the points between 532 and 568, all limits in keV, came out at 0.96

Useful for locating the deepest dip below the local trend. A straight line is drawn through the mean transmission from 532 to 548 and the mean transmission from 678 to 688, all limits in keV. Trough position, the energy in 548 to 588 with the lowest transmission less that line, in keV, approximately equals 585.0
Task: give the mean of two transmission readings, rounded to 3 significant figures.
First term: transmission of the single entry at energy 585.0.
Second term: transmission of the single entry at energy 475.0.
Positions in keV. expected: 229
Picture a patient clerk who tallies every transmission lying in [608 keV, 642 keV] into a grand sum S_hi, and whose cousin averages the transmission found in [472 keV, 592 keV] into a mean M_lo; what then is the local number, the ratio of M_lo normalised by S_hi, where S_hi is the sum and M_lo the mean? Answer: 0.144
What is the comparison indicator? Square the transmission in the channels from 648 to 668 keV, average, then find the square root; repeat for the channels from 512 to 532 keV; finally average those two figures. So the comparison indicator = 198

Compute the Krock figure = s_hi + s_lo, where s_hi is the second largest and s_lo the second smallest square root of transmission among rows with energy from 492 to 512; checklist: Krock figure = 26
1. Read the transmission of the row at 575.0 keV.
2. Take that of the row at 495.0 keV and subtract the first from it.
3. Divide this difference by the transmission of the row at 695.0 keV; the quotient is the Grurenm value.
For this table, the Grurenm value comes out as -0.29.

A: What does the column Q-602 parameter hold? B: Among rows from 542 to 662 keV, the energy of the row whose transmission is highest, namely 580.0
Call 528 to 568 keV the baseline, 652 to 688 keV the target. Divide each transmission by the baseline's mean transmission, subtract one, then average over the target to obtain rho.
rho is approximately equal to -0.11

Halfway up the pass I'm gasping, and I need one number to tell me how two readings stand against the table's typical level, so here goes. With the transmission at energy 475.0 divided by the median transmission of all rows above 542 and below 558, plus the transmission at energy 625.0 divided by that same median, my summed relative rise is 2.02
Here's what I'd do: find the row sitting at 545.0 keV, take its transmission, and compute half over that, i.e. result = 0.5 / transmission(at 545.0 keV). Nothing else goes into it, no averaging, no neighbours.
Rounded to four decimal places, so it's 0.0021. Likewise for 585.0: 0.0025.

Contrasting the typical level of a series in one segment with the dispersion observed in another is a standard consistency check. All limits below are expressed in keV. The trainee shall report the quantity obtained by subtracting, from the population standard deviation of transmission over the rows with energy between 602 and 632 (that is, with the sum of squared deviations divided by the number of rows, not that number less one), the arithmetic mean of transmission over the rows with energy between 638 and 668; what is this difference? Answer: -200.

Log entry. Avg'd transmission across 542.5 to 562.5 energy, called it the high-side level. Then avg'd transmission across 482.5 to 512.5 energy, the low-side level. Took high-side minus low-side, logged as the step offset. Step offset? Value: 32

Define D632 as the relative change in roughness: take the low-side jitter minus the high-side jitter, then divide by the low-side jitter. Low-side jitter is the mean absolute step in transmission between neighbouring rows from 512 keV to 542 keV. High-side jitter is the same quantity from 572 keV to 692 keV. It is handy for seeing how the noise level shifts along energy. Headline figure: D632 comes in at -0.1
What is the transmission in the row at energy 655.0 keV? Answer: 183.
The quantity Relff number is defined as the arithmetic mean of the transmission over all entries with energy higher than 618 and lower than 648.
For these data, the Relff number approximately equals 211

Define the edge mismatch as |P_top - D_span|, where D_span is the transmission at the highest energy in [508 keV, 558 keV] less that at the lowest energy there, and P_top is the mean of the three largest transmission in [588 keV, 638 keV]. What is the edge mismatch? 127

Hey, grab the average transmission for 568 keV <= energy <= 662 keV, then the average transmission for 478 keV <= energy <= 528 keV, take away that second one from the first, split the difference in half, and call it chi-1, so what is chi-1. 10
